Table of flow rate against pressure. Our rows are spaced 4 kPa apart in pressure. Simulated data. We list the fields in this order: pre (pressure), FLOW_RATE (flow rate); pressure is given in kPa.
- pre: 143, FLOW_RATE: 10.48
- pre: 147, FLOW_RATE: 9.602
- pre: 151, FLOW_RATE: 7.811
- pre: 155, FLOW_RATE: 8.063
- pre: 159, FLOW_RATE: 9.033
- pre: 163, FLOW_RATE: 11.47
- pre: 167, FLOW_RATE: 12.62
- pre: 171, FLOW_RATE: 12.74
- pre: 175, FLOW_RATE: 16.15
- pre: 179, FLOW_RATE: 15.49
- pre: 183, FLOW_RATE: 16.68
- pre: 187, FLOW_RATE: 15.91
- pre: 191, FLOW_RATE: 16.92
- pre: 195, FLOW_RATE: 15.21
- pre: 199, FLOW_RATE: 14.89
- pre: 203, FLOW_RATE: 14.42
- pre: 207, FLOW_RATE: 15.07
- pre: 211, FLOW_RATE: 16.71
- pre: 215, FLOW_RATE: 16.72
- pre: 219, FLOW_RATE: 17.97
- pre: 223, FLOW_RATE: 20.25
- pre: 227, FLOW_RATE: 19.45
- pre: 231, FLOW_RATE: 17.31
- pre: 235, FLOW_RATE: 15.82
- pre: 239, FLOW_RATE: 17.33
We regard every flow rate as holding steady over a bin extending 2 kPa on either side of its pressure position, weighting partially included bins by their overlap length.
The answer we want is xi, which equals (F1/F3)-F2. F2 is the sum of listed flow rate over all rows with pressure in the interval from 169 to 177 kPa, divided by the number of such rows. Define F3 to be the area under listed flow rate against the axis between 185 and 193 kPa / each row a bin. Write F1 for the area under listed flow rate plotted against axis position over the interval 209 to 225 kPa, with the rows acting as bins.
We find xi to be -12.3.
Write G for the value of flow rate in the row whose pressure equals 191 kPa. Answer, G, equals 16.92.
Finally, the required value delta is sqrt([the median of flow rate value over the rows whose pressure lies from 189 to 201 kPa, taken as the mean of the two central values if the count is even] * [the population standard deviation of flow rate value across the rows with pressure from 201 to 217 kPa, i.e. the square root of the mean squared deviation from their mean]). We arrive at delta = 3.9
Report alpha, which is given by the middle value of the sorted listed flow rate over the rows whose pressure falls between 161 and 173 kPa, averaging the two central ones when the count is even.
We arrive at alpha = 12.6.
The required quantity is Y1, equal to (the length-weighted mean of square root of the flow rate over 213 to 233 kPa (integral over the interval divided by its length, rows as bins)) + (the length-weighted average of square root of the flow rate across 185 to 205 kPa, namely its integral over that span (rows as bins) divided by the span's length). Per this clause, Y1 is 8.21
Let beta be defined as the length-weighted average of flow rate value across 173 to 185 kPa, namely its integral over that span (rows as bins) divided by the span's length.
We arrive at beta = 16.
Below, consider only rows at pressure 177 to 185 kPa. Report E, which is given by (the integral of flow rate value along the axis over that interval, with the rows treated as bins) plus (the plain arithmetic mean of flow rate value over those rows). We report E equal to 145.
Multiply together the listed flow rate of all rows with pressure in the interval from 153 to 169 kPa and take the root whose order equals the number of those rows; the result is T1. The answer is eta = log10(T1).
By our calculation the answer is 1.01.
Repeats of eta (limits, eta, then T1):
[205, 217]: 1.21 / 16.1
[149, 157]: 0.90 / 7.9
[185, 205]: 1.19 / 15.4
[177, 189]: 1.20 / 16.0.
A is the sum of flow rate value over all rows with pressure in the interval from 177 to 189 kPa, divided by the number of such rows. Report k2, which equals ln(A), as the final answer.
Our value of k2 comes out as 2.77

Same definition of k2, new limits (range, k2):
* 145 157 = 2.14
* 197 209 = 2.69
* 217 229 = 2.96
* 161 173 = 2.51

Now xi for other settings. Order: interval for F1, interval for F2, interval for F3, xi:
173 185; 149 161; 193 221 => -7.9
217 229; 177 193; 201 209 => -14.3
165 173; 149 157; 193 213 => -7.6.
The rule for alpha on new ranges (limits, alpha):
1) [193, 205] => 14.9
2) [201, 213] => 15.1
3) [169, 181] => 15.5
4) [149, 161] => 8.1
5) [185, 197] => 15.9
